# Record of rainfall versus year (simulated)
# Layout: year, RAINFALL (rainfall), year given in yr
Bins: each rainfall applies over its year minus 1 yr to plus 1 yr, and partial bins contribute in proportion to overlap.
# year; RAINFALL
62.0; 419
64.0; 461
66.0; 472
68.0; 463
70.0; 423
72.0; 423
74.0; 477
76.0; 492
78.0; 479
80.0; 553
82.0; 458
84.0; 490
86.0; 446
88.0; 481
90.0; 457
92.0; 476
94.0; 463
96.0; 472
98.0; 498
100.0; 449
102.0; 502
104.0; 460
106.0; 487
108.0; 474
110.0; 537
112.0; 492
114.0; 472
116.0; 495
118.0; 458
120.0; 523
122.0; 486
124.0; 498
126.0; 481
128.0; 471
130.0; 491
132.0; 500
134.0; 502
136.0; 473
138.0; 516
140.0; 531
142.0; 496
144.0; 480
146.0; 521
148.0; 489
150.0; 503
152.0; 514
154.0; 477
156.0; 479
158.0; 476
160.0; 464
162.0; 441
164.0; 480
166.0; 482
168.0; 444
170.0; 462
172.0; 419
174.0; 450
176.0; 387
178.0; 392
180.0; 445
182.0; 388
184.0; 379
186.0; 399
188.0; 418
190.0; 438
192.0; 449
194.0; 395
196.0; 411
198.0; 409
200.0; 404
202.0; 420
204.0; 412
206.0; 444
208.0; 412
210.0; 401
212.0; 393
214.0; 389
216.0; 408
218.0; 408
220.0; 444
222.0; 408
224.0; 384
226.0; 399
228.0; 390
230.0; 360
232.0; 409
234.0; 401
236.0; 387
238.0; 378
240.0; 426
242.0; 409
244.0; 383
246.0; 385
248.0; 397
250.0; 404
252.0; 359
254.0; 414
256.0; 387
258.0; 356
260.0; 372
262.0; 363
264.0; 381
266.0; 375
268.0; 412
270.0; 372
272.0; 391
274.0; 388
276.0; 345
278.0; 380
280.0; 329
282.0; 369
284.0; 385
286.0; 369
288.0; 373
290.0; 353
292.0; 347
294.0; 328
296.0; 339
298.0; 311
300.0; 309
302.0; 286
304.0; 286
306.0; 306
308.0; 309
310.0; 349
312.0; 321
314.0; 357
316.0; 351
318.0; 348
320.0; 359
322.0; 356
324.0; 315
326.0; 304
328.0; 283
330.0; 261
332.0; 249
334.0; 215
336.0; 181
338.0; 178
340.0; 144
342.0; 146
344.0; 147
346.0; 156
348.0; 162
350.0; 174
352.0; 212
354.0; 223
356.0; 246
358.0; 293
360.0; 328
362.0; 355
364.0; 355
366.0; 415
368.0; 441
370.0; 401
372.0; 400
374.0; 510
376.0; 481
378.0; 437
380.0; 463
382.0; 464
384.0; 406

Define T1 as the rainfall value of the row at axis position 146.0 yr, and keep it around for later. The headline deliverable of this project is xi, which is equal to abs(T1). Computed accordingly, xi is 521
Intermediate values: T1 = 521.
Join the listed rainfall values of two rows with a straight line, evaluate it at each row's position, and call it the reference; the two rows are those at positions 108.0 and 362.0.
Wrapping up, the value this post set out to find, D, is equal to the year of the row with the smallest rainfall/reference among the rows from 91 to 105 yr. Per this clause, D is 100.0 yr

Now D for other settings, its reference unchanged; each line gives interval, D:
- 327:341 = 340.0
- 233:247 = 238.0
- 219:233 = 230.0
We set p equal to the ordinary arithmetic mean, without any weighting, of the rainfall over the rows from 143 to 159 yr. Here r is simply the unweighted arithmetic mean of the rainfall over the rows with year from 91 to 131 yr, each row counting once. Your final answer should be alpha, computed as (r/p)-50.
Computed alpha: -49.02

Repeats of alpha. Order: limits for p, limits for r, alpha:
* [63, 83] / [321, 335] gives -49.40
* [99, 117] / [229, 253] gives -49.19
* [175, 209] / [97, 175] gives -48.83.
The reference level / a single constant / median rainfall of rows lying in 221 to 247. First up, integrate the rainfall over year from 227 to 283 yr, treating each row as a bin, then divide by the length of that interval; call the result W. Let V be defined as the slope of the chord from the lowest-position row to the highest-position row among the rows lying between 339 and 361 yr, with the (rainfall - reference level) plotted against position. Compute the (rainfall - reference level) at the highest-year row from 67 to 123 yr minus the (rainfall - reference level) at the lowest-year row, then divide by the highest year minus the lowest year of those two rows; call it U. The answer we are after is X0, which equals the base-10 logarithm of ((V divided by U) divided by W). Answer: -1.2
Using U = 0.4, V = 9.2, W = 383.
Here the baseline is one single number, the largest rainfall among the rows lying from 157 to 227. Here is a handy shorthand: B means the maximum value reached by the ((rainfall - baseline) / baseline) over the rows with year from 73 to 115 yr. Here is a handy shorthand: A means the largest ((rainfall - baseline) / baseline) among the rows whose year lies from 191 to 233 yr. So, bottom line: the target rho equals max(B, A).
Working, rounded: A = -0.07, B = 0.15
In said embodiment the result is 0.147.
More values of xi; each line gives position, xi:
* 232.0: 409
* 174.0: 450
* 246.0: 385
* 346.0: 156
